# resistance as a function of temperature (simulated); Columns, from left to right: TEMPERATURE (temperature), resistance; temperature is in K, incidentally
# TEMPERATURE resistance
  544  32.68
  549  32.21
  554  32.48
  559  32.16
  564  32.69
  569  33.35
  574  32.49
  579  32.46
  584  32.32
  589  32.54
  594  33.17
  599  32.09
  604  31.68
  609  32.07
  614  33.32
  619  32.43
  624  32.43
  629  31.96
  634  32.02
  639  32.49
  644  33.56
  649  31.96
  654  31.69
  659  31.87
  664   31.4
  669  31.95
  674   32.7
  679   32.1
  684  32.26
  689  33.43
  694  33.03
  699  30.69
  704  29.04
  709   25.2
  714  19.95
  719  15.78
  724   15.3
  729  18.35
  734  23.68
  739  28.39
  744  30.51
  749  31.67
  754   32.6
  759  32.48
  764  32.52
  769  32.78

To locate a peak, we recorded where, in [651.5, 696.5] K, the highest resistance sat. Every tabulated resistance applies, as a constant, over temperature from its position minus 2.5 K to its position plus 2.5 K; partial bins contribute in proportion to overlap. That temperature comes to 689 K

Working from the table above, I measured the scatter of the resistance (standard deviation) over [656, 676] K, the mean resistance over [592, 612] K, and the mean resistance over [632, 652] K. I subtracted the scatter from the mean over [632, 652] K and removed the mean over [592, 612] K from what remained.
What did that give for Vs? 0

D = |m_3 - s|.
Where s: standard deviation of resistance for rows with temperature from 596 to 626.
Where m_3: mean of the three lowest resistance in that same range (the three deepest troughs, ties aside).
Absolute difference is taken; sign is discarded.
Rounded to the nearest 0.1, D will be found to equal 31.4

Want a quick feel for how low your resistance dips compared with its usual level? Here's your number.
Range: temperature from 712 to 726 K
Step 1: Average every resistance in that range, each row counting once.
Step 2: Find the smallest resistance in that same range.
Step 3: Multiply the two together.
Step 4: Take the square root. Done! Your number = 16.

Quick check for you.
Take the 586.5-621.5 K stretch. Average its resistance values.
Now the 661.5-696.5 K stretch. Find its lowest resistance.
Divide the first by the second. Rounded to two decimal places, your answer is 1.03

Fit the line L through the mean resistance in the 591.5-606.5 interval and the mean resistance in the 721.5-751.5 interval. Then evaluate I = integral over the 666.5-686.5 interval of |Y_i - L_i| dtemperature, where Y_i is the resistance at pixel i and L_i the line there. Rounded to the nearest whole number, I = 85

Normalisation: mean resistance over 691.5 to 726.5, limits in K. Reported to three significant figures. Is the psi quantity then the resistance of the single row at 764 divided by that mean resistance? 1.35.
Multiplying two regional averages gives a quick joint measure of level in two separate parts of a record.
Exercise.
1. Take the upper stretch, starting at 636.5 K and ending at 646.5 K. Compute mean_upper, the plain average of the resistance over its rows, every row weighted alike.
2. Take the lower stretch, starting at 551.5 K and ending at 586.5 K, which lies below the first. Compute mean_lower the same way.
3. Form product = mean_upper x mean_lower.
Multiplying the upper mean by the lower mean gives 1075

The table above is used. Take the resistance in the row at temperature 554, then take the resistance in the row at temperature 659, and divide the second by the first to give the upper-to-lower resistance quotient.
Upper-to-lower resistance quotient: 0.98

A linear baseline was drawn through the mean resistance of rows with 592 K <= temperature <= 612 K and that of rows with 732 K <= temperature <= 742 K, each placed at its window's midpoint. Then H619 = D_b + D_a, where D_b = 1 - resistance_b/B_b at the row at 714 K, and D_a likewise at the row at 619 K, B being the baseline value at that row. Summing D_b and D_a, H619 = 0.2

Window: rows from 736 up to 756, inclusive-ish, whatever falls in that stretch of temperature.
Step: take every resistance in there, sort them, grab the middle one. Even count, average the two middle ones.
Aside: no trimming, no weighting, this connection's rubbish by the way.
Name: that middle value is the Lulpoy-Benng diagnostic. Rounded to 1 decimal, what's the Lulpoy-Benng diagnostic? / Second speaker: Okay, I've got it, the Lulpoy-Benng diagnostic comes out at 31.1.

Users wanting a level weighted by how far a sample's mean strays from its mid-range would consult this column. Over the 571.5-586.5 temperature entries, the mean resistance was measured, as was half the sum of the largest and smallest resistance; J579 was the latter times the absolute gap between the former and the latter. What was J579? 0.6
